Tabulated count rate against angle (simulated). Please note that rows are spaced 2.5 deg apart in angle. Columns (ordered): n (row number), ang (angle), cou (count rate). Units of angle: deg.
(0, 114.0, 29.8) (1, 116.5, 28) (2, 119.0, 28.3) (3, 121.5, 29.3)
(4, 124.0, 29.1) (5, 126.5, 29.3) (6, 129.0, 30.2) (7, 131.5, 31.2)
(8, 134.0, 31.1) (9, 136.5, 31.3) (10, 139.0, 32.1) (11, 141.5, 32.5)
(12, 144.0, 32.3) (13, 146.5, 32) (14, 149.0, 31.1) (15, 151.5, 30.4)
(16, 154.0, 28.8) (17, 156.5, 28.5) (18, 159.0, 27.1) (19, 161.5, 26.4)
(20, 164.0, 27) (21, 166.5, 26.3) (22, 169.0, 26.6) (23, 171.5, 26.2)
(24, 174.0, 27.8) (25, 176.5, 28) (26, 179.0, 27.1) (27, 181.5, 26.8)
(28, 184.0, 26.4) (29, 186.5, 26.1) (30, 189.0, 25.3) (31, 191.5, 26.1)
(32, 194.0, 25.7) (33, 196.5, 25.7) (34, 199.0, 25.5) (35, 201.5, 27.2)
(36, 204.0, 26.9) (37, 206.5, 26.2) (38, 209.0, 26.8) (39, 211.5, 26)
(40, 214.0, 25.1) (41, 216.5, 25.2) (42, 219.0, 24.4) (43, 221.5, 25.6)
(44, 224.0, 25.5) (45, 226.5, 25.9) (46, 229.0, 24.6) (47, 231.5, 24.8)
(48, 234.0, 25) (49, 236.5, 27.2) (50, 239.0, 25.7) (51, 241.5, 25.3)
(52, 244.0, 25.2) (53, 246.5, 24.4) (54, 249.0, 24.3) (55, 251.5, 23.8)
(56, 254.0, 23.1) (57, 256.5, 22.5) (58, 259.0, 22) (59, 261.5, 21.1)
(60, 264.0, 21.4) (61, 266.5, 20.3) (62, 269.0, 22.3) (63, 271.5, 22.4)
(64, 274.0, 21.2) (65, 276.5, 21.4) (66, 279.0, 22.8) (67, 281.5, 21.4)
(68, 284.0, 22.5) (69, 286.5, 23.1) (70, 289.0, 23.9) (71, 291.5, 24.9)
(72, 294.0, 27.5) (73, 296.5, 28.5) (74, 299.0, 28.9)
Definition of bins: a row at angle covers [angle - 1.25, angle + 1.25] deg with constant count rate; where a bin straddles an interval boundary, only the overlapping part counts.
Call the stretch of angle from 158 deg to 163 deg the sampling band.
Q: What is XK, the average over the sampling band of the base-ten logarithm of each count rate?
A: 1.43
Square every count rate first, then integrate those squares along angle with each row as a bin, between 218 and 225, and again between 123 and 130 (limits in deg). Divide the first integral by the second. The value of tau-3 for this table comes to 0.73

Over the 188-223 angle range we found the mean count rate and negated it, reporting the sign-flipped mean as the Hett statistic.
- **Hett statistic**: -26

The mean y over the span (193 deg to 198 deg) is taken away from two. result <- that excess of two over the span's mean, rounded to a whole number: -24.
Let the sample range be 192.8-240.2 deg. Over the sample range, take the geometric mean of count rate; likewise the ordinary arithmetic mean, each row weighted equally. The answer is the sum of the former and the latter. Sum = 51.5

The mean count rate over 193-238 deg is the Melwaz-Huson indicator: 25.7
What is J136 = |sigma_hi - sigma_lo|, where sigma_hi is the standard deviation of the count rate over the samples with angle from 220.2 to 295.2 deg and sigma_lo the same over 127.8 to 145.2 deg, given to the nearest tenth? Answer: 1.1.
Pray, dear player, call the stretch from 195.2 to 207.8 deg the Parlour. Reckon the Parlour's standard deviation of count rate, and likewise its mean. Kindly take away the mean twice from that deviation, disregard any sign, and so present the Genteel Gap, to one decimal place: 51.9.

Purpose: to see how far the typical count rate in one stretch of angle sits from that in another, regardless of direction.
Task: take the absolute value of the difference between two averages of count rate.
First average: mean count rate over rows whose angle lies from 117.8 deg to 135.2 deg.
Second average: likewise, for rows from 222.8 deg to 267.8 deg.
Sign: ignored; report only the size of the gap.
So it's 5.8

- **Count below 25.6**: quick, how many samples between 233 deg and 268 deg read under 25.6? 12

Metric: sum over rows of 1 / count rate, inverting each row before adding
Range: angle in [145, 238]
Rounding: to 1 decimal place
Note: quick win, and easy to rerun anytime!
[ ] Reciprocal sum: 1.4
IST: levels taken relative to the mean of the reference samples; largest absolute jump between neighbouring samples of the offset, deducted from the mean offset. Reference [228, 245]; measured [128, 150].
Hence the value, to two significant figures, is 5.1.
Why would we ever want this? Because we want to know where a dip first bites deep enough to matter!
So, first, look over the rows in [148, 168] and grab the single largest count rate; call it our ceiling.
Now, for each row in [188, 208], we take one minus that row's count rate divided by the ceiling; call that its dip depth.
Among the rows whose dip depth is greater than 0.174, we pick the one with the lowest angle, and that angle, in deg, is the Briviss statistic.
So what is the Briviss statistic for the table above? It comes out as 189.0 deg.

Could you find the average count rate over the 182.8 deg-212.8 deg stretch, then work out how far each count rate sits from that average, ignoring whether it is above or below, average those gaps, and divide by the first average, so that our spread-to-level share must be 0.0173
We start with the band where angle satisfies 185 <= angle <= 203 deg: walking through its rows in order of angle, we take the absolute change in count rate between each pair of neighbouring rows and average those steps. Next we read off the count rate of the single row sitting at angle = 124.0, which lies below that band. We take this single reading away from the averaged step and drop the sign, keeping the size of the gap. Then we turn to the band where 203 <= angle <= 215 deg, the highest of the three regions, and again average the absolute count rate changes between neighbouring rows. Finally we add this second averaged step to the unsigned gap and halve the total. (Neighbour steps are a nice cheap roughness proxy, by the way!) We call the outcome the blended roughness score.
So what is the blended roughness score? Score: 14.6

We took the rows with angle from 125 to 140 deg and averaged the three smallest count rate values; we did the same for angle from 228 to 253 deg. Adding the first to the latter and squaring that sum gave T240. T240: 2956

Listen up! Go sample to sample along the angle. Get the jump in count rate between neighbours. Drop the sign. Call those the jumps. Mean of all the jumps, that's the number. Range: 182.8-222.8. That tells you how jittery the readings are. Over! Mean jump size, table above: 0.64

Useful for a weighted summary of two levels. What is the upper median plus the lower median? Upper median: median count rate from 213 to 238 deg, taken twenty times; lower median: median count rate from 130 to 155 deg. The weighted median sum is 534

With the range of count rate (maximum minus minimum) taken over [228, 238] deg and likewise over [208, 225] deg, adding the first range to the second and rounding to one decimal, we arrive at 5.0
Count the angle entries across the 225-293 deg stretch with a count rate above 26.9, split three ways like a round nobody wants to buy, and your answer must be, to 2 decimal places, 0.33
